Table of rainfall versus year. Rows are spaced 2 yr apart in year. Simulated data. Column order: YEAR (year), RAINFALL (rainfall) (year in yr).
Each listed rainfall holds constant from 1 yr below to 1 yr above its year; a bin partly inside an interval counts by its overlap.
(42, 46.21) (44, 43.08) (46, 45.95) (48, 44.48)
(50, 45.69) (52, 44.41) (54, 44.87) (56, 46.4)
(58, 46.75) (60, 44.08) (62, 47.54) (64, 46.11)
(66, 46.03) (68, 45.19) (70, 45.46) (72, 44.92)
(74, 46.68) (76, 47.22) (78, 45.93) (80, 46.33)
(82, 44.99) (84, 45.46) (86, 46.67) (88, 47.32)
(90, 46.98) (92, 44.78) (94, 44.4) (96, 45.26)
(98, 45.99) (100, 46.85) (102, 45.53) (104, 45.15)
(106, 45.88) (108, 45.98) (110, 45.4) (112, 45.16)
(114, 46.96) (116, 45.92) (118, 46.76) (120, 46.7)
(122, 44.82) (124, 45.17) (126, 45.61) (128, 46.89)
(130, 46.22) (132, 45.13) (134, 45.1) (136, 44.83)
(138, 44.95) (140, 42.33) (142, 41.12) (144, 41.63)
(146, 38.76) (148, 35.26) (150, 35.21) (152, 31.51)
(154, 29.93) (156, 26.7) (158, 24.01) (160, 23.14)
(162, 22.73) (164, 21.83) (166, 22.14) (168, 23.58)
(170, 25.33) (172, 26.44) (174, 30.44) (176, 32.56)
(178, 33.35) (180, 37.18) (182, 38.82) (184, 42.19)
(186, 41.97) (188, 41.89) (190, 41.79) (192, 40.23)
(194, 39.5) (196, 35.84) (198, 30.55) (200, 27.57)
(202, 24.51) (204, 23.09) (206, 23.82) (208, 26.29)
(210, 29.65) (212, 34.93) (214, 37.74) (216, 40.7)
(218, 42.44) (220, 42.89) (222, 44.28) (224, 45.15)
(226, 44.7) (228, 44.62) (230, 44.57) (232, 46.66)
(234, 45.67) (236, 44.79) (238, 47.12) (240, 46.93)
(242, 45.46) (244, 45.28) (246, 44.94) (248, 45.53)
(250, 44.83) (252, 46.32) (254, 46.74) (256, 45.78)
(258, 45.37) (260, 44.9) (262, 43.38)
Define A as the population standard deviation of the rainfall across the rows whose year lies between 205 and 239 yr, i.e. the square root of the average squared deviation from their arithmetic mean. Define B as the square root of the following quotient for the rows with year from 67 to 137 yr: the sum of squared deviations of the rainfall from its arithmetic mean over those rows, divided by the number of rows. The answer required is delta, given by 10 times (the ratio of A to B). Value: 88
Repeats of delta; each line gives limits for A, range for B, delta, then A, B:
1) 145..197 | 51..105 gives 73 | 7.0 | 1.0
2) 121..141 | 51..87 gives 12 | 1.1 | 0.9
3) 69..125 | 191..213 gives 1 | 0.8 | 5.9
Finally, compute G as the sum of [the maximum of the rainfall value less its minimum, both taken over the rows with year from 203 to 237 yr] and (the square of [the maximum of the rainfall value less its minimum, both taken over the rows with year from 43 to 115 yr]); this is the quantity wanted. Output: 43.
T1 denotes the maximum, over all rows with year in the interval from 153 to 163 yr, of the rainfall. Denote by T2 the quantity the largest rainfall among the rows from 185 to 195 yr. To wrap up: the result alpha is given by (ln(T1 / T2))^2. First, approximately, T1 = 29.93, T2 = 41.97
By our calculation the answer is 0.11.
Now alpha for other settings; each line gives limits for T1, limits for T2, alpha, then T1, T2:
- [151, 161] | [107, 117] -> 0.16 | 31.51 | 46.96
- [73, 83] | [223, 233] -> 0.00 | 47.22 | 46.66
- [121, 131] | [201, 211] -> 0.21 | 46.89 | 29.65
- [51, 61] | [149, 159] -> 0.08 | 46.75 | 35.21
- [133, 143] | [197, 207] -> 0.15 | 45.1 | 30.55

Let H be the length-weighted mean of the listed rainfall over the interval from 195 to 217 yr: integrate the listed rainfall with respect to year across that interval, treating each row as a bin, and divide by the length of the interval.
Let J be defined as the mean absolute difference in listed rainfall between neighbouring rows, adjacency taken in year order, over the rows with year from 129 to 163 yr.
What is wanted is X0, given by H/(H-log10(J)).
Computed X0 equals 1.01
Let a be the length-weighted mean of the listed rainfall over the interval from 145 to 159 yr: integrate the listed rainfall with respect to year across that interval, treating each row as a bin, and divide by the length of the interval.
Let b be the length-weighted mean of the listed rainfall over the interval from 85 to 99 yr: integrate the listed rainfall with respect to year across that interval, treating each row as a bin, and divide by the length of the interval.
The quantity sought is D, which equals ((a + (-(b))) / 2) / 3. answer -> -2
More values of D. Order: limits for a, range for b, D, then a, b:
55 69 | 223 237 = 0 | 46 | 45.2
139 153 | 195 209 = 2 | 38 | 27.4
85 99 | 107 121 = 0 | 46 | 46.1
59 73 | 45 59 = 0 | 46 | 45.5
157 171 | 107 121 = -4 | 23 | 46.1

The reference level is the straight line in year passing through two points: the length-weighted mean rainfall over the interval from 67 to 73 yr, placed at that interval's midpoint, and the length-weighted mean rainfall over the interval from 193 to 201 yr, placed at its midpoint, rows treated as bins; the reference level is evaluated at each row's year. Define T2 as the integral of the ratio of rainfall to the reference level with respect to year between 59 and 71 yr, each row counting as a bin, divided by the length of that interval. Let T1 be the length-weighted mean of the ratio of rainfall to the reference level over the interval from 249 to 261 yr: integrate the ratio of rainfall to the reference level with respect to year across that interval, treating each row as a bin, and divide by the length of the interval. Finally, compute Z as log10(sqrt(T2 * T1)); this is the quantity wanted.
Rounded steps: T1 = 1.63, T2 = 1.00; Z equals 0.11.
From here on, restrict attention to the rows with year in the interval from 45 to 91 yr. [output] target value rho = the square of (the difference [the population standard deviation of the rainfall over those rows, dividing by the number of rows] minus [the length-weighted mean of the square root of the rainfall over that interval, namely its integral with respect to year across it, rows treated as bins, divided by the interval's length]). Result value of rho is 34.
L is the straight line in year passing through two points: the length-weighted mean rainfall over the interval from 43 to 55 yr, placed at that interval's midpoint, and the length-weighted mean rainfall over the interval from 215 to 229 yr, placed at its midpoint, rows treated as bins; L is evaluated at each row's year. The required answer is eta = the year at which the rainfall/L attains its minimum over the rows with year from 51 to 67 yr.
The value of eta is 60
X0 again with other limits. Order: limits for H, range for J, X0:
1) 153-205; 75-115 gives 1.00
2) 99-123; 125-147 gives 1.00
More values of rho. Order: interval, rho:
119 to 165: 7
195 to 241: 5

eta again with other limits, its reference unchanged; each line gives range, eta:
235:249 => 236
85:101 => 94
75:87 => 82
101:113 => 104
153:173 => 164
